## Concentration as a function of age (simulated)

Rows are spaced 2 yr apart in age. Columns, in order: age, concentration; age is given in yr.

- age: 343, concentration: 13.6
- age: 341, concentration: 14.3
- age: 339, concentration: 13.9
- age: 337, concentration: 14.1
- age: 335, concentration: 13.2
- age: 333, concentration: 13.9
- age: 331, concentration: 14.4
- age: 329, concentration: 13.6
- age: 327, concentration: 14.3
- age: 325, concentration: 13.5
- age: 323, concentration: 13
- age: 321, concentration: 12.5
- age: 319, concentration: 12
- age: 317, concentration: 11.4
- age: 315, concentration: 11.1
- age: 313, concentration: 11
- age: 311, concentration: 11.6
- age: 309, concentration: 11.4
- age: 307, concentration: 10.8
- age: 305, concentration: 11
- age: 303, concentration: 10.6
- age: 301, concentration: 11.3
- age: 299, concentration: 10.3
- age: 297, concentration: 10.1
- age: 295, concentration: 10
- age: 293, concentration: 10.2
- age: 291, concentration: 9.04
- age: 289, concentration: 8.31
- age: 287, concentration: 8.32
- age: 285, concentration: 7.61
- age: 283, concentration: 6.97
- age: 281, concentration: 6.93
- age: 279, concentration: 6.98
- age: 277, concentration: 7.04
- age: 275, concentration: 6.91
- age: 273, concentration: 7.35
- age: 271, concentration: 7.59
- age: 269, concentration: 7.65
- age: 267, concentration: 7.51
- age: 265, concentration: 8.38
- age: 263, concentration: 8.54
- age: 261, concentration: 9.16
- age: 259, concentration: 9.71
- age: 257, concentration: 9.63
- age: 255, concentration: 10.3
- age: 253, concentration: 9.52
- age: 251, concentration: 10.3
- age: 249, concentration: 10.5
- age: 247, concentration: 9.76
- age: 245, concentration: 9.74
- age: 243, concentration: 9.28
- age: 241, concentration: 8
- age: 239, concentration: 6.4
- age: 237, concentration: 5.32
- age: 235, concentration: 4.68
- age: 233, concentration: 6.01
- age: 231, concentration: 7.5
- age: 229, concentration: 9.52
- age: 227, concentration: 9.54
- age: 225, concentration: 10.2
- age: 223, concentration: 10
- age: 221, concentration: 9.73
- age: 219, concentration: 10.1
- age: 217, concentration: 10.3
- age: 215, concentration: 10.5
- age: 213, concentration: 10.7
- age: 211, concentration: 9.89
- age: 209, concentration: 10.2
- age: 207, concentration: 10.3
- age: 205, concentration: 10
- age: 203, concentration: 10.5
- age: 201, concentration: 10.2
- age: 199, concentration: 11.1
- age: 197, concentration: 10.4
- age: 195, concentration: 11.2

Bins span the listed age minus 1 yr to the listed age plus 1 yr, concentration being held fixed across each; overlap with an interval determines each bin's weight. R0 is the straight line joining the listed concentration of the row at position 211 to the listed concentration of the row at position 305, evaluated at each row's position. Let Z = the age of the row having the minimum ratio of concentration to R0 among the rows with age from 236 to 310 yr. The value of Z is 237 yr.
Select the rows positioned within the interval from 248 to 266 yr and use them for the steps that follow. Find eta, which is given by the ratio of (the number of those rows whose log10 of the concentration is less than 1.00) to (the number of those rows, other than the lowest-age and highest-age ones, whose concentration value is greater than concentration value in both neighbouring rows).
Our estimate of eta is 3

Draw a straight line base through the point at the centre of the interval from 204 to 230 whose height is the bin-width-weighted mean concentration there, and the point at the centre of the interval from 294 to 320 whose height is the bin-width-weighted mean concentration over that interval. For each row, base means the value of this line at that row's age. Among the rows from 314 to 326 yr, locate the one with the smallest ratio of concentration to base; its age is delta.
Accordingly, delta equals 315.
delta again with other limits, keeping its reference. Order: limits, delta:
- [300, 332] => 303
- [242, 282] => 281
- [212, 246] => 235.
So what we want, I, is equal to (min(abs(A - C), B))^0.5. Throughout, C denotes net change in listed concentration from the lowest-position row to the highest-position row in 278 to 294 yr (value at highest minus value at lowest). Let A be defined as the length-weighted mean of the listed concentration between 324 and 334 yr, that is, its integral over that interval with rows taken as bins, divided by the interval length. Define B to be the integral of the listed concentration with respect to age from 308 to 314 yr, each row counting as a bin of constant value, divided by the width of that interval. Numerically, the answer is 3.27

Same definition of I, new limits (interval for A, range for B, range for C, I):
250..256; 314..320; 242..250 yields 2.97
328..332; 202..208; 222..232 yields 3.20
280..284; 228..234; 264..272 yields 2.77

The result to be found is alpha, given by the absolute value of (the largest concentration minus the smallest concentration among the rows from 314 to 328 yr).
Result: 3.2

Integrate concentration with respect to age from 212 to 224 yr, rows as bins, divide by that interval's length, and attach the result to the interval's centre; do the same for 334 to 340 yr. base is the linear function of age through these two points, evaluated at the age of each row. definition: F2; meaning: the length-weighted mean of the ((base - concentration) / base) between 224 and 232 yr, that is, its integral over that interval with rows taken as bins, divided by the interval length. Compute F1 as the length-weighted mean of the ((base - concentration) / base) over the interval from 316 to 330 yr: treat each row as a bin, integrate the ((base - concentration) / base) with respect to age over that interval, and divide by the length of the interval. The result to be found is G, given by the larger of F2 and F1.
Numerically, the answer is 0.13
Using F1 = 0.03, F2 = 0.13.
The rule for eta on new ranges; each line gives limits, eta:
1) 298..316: 0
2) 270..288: 9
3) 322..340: 0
